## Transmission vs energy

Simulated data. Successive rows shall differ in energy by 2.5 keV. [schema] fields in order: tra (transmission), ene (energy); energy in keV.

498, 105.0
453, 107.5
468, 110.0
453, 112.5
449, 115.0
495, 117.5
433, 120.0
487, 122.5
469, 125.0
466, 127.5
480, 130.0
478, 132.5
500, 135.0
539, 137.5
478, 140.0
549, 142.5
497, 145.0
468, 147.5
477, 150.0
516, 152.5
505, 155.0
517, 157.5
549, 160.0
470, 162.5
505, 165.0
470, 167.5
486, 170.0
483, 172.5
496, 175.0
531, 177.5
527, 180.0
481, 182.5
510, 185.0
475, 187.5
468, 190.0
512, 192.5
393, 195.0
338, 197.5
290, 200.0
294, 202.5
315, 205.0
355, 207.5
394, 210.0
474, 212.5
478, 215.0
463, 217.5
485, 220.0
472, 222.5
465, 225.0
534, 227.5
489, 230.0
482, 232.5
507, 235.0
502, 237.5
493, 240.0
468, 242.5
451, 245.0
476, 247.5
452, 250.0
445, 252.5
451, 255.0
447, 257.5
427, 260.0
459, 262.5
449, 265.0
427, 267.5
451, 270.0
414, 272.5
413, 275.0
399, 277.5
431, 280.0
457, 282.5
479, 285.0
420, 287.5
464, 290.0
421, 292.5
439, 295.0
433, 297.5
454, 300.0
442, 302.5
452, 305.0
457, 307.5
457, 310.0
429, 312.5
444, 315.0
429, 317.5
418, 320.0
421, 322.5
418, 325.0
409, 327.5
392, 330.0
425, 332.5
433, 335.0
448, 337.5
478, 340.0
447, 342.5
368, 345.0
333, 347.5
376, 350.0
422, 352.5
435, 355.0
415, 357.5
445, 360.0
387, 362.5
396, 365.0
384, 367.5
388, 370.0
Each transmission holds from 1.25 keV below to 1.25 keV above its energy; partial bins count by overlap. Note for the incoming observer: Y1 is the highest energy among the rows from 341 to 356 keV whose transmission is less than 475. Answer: 355.0 keV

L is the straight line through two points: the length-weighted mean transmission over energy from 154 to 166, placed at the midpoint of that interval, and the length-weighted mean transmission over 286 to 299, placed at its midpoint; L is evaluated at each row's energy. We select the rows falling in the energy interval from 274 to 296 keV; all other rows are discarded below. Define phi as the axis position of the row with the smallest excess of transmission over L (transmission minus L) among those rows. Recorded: 277.5 keV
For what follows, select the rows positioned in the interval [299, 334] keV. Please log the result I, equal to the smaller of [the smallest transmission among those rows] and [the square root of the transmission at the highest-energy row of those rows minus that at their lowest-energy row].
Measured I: -0.7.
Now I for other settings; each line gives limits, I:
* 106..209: -2.4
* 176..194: -0.4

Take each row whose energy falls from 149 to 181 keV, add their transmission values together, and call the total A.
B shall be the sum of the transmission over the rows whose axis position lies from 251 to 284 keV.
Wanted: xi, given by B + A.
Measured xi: 12202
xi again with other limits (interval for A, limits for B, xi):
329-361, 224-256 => 11632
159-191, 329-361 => 11868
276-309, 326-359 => 11129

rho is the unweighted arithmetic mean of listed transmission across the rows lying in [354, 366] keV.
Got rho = 416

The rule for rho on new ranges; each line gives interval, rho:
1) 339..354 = 404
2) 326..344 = 433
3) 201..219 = 396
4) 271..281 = 414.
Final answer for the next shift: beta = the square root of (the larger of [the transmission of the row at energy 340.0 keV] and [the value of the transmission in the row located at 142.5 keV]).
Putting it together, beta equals 23.43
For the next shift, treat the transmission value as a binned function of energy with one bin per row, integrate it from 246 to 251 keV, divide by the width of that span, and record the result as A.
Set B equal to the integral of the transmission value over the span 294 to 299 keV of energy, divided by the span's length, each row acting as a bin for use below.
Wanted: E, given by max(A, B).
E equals 464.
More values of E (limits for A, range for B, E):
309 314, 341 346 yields 442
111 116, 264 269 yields 452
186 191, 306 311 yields 474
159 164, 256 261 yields 507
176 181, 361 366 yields 527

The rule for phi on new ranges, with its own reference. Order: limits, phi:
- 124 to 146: 127.5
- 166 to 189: 167.5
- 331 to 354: 347.5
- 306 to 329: 327.5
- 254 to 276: 272.5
